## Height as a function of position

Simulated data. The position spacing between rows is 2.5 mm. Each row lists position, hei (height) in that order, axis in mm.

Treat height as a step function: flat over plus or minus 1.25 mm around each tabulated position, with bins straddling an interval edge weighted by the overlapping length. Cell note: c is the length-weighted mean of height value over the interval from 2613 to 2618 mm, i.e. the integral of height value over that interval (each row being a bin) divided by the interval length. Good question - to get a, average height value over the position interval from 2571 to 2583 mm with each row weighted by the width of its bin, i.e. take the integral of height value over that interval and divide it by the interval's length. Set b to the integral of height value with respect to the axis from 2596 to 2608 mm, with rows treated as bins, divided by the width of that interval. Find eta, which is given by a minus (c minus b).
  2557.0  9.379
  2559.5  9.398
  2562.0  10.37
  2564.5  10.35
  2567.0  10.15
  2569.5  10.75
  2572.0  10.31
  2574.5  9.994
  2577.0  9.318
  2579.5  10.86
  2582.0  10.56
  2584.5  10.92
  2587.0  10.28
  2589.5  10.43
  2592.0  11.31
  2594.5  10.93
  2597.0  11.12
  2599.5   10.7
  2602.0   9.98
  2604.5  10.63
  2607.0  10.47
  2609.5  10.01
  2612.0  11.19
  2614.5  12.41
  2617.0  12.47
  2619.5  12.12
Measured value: 8.4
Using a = 10.2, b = 10.6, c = 12.38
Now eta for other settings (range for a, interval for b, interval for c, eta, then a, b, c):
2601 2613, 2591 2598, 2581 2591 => 11.0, 10.5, 11.1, 10.57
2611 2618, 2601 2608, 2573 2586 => 12.1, 12.0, 10.4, 10.33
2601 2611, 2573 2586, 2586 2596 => 9.9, 10.3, 10.3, 10.76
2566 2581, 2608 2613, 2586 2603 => 10.1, 10.2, 10.6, 10.69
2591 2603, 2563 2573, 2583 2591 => 10.6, 10.8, 10.4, 10.57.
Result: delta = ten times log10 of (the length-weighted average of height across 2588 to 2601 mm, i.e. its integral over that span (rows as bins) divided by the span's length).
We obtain 10.4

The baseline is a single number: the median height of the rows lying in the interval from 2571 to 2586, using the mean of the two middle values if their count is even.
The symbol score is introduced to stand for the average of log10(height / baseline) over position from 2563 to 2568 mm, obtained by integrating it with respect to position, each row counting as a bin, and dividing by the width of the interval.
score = -0.007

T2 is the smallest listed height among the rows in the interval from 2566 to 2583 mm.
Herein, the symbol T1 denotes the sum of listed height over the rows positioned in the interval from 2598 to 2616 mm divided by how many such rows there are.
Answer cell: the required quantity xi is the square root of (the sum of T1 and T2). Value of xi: 4.48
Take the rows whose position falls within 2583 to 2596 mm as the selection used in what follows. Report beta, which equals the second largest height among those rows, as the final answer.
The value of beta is 10.93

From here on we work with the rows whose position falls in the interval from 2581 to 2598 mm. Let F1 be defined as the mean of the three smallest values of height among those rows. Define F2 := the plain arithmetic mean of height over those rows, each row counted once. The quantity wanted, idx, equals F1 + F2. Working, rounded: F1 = 10.4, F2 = 10.8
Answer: 21.2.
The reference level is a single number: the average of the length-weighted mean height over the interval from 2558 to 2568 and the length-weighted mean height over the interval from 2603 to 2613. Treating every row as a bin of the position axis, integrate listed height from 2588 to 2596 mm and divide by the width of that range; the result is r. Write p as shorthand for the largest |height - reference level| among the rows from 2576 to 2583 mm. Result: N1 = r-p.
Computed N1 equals 9.9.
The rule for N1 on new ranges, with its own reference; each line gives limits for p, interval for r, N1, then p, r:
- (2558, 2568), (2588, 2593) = 9.9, 0.90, 10.8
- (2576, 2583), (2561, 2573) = 9.4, 0.98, 10.4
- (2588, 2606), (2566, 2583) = 9.3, 1.01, 10.3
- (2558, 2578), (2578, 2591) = 9.6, 0.98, 10.6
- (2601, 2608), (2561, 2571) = 10.1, 0.33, 10.4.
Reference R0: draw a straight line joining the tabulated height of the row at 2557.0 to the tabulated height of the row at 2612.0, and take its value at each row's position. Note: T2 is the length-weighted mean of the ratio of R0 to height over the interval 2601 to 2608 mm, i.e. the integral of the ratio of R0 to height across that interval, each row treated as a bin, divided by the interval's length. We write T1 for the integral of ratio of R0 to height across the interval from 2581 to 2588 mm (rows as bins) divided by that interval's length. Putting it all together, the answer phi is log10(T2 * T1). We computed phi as 0.011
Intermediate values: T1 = 0.97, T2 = 1.06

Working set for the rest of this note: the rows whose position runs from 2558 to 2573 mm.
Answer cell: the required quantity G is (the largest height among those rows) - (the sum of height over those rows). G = -50.6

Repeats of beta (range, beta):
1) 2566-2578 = 10.31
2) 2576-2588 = 10.86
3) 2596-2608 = 10.7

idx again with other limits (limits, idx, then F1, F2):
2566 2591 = 20.2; 9.8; 10.4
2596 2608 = 20.9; 10.4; 10.6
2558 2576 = 20.0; 9.8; 10.2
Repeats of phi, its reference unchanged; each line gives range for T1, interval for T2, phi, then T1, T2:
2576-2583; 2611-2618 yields -0.032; 0.99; 0.94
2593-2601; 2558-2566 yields -0.028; 0.98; 0.95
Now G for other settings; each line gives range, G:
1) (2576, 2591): -51.4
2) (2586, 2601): -53.5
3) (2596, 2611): -51.8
